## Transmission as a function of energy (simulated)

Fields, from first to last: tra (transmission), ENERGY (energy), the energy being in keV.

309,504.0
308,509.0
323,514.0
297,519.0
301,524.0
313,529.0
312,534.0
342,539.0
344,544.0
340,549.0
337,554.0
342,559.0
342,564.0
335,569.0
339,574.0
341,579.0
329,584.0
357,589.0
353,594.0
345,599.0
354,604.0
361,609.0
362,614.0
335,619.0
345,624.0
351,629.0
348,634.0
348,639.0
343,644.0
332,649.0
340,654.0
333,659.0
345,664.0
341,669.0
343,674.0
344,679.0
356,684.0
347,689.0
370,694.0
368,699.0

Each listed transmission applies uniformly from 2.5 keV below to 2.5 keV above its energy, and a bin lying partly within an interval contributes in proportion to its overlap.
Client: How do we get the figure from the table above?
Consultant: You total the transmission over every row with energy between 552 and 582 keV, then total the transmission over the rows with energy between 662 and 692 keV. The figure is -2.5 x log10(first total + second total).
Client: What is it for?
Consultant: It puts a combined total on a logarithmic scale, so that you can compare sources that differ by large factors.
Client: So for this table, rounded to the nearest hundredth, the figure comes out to -9.04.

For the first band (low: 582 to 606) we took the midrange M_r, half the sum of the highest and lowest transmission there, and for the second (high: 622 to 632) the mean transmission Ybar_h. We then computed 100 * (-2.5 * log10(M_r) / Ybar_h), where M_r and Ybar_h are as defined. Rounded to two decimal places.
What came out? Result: -1.82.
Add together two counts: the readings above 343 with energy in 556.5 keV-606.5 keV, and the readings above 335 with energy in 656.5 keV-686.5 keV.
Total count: 9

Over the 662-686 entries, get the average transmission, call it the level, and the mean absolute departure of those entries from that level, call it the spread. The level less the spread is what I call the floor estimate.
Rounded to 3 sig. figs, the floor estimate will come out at 342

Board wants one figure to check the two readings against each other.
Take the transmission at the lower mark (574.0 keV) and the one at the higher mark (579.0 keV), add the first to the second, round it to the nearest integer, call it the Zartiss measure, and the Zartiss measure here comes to 680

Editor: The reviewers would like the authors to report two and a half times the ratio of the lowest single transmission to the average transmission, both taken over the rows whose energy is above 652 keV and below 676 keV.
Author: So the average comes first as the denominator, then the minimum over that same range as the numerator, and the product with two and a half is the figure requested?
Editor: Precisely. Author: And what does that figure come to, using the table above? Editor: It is 2.446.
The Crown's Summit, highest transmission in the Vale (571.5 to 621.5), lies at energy 614.0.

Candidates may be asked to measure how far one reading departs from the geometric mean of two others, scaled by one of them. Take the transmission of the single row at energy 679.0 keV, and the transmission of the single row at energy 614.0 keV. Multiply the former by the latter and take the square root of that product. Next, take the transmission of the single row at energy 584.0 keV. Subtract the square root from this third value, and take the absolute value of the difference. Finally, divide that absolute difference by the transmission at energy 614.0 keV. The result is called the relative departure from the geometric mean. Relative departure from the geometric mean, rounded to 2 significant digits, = 0.066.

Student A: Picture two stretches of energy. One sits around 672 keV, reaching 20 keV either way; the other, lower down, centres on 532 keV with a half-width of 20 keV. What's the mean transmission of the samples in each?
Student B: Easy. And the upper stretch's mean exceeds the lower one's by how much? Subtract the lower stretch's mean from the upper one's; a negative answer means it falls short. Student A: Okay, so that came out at 22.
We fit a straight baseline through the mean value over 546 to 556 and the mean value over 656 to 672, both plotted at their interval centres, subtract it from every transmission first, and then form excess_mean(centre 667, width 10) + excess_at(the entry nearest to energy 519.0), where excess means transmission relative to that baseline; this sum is -38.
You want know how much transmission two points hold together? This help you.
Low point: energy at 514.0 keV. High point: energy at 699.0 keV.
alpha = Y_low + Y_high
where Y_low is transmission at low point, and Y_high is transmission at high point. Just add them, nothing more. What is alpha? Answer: 691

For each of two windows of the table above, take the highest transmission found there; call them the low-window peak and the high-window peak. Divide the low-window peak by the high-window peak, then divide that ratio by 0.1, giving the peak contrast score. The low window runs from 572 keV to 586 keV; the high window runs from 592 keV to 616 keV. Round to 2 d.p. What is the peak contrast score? 9.42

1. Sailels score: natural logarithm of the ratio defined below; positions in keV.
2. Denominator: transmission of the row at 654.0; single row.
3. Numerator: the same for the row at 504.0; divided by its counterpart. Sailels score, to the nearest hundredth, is -0.10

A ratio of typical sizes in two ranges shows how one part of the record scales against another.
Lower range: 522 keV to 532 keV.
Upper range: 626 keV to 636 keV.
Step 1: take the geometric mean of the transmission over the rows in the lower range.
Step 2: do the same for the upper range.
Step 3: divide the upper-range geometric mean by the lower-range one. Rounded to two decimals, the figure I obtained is 1.14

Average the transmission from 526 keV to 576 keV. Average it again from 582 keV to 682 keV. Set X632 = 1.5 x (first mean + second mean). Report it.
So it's 1020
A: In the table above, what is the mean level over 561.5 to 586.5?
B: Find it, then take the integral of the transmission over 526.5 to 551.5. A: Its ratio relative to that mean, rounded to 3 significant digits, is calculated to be 24.5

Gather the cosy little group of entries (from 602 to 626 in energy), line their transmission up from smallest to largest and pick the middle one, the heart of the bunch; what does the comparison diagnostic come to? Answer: 354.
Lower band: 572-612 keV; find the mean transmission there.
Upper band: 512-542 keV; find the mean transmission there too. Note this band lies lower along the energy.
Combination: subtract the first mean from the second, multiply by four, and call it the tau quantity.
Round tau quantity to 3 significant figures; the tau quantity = -131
